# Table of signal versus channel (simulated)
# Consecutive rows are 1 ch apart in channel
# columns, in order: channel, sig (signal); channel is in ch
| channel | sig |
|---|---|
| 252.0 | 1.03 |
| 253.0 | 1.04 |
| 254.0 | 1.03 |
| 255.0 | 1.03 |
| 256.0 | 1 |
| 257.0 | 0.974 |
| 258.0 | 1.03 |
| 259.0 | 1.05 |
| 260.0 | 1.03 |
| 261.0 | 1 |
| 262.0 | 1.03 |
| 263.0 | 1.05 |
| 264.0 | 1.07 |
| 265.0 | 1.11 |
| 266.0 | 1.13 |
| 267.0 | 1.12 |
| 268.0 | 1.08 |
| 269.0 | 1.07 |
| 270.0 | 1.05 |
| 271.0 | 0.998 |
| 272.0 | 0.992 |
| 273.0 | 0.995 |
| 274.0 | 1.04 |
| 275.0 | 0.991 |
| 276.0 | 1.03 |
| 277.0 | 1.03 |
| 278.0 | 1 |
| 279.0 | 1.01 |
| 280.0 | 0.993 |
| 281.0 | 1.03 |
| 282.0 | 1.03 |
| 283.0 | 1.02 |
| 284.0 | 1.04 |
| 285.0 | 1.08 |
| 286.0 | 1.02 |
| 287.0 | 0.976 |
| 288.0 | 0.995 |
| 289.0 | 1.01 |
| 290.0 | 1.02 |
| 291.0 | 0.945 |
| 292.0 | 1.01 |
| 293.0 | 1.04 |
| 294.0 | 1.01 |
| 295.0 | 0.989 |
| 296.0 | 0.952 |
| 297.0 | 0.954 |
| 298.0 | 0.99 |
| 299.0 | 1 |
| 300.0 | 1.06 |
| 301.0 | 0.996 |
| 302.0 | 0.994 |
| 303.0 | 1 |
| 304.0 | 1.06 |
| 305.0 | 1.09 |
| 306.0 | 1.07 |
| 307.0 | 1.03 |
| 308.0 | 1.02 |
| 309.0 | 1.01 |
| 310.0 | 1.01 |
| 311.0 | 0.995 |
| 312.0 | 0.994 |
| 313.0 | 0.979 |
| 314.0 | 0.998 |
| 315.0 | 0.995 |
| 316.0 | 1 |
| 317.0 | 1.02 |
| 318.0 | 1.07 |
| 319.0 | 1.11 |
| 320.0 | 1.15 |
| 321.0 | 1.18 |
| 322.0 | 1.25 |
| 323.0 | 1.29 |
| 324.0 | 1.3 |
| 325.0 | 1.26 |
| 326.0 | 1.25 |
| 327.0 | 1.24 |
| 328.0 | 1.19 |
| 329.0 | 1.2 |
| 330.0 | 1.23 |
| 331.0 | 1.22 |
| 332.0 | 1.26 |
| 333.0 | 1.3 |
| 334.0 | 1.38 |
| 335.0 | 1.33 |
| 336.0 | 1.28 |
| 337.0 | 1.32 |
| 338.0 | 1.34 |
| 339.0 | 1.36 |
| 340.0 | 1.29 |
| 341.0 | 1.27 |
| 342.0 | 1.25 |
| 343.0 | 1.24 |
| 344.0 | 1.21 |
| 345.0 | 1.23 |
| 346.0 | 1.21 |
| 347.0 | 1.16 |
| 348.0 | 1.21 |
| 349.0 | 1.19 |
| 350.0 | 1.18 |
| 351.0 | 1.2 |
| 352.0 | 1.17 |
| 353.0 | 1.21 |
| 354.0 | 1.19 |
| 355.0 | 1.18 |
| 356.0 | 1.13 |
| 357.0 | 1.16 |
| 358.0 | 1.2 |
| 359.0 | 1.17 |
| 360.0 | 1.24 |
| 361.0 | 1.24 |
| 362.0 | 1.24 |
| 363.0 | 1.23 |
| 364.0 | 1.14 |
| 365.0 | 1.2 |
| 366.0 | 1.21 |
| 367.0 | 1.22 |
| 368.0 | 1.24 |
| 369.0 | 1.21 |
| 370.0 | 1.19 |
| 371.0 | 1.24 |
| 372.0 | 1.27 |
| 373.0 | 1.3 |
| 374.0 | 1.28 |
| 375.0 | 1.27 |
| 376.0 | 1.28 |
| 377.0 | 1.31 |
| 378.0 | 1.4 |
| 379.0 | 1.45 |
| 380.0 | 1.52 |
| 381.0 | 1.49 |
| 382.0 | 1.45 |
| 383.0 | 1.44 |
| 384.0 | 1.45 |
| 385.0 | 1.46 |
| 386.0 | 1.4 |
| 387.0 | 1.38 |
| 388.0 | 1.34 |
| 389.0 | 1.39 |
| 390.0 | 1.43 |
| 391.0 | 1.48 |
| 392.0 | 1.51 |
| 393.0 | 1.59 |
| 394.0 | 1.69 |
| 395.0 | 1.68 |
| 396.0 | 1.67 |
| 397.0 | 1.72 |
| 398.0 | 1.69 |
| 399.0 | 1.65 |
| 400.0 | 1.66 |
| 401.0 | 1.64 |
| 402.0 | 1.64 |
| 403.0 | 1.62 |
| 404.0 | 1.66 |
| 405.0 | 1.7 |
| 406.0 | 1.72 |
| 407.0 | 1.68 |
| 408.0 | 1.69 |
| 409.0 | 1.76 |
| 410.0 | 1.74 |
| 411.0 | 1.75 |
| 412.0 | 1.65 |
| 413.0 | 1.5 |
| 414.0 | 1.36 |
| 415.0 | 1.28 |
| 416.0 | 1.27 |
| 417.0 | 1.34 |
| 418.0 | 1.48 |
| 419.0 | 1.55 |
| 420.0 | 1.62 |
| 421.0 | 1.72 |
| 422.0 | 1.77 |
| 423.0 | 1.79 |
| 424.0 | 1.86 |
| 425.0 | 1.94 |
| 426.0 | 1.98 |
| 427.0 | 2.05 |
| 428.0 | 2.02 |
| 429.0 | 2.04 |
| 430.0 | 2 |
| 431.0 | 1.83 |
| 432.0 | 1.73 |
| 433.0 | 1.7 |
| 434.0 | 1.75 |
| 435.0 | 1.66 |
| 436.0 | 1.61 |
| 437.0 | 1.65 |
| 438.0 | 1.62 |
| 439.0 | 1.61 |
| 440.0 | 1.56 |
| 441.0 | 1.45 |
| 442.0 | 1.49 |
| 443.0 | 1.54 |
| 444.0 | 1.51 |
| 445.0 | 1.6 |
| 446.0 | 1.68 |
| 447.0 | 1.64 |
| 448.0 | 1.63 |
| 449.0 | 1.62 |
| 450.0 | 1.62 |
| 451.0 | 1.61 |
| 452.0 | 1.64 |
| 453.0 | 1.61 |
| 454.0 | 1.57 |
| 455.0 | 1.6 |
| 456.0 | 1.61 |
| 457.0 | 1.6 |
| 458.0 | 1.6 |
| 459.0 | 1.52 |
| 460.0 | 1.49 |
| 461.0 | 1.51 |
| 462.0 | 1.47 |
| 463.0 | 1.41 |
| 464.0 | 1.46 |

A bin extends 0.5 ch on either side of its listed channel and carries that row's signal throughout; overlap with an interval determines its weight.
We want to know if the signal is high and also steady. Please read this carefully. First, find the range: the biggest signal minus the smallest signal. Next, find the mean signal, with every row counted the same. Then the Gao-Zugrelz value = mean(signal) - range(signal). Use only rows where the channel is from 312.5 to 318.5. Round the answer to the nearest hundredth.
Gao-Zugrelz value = 0.92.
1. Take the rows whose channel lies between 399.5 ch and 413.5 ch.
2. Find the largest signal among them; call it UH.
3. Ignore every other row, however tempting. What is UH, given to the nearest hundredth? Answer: 1.76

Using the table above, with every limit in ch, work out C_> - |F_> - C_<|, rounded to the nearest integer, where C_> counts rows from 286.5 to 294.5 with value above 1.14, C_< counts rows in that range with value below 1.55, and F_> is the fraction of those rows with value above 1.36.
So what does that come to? -8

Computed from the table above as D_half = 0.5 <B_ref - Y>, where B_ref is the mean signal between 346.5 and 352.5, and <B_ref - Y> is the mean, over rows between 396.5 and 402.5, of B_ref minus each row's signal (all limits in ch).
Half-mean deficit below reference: -0.24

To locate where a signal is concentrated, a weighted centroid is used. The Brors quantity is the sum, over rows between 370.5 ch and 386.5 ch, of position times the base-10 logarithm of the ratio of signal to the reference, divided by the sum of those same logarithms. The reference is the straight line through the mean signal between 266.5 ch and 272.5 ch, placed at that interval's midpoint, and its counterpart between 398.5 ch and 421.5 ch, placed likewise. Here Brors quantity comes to 375.7 ch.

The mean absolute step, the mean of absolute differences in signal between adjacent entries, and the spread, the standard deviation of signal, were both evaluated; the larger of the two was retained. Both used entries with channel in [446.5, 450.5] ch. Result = 0.01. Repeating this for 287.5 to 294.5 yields 0.04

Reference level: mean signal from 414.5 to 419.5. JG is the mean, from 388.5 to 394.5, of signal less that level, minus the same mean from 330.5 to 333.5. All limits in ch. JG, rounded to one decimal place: 0.3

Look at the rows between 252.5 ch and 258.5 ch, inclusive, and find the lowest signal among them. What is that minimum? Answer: 0.974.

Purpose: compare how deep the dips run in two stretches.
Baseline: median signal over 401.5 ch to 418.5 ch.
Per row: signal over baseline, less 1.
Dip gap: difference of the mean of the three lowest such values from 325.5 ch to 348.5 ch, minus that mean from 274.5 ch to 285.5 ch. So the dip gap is 0.11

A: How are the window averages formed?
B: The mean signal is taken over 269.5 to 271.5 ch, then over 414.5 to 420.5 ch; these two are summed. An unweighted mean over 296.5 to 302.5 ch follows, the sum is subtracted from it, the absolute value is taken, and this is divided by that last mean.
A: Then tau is 1.45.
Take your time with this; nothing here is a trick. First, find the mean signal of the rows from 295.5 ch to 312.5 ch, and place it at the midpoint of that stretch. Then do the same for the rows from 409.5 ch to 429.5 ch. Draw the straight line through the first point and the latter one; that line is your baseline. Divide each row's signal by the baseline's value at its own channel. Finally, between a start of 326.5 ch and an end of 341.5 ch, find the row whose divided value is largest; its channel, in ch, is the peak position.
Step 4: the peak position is 334.0 ch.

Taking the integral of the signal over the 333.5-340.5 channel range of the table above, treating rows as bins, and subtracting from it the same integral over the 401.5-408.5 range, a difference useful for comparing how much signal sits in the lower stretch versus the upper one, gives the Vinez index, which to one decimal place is -2.4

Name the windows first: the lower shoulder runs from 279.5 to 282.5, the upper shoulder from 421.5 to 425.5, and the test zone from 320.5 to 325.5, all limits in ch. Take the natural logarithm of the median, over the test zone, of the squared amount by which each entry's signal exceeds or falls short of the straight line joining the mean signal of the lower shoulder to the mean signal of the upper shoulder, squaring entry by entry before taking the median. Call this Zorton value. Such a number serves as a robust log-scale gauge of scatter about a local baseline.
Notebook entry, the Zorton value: -7.0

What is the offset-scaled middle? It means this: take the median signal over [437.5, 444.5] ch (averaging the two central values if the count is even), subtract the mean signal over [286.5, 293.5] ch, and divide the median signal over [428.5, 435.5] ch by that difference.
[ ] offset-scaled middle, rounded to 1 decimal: 3.2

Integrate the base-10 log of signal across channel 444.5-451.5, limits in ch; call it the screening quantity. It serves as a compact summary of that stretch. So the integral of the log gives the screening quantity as 1.48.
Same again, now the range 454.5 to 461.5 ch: 1.35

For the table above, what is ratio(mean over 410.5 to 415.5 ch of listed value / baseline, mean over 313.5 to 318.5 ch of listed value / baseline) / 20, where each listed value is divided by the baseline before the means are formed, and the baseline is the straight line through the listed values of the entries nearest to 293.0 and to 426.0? 0.047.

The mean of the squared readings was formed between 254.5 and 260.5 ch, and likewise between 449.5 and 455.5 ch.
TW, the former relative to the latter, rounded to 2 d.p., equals 0.40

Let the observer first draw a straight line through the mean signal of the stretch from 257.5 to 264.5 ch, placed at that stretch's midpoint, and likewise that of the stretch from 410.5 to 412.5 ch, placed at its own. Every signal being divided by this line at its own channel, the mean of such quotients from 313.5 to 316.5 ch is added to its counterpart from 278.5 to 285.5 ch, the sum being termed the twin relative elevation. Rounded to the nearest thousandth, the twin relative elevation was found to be 1.693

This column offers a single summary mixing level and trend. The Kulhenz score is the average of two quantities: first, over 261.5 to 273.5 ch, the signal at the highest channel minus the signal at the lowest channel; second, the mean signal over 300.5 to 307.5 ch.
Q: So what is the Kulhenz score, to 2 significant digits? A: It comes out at 0.50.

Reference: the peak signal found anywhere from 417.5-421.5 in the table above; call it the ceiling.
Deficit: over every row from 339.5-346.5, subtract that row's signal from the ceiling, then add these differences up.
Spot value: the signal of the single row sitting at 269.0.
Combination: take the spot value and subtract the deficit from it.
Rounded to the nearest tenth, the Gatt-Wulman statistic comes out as -2.3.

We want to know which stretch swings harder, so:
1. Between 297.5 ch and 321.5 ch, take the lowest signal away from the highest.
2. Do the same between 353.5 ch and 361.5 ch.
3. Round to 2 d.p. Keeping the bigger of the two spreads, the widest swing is 0.20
